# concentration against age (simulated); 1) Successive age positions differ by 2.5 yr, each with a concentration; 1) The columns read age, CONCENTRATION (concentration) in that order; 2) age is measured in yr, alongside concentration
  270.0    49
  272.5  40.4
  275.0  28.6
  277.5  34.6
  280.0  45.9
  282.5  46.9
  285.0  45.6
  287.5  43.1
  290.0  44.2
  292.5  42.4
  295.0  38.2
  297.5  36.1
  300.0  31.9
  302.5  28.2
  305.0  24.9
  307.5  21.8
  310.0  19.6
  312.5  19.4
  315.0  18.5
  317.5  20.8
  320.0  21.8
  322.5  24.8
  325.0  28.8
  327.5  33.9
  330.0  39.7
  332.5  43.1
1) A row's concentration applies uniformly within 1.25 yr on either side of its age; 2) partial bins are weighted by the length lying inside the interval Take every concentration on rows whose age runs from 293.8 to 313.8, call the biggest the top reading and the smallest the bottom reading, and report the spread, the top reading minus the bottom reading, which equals 18.8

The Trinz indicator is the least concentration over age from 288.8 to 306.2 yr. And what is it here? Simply 24.9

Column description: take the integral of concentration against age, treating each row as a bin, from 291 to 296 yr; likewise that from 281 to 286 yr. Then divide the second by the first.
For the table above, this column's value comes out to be 1.1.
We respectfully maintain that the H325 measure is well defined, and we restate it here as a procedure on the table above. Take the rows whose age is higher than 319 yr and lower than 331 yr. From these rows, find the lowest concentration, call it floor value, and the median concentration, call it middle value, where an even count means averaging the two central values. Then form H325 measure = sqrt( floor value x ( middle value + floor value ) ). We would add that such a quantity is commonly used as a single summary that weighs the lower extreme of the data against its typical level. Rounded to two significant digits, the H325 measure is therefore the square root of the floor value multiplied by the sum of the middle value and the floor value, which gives 33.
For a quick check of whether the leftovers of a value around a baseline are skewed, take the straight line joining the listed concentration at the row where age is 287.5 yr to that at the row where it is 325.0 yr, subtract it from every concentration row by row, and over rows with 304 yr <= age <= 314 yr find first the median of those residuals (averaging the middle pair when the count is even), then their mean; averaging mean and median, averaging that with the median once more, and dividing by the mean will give 1.02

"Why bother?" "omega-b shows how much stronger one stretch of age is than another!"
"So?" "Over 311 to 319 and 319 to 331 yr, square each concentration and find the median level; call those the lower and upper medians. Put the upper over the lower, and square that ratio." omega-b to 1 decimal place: 4.9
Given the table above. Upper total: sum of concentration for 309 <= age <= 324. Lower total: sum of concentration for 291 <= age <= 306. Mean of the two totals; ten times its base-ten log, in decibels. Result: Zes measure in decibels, 22.1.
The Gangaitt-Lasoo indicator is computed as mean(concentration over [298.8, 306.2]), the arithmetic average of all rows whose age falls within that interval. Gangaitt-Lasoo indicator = 28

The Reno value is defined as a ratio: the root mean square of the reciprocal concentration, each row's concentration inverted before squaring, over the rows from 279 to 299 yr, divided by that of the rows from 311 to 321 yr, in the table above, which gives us 0.47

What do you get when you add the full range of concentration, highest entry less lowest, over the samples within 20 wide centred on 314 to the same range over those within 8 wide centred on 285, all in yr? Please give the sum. 10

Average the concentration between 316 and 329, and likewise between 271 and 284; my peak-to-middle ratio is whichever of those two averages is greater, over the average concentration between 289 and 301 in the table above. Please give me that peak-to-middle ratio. 1.0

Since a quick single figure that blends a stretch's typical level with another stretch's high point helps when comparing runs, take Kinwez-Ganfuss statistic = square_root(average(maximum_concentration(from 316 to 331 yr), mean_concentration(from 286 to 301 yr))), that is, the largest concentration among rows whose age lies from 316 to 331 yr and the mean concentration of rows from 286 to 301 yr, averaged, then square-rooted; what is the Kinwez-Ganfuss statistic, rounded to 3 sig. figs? 6.29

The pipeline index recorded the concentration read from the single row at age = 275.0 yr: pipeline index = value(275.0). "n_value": 28.6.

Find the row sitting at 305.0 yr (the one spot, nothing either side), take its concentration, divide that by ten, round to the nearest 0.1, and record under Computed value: 2.5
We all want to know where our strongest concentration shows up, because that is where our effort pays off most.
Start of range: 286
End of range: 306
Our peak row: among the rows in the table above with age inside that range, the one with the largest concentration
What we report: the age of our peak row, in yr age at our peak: 290.0 yr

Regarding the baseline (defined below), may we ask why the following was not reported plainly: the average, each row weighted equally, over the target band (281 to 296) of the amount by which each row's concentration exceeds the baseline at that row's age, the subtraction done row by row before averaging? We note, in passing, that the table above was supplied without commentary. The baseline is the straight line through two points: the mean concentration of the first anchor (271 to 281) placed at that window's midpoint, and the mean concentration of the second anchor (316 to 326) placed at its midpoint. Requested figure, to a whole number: 10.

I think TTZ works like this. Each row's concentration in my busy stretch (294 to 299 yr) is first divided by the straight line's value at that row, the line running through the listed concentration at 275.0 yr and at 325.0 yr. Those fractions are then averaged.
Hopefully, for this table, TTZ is 1.3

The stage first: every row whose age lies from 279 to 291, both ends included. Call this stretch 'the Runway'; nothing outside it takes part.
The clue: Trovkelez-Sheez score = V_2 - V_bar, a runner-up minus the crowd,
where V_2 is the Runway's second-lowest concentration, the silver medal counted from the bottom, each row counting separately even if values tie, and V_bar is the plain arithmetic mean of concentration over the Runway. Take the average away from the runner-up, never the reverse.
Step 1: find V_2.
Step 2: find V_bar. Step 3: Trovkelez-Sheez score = -1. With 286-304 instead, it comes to -6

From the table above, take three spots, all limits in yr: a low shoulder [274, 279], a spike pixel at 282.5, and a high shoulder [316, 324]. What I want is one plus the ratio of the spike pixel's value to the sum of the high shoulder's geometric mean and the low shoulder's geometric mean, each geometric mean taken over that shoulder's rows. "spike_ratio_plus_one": 1.87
